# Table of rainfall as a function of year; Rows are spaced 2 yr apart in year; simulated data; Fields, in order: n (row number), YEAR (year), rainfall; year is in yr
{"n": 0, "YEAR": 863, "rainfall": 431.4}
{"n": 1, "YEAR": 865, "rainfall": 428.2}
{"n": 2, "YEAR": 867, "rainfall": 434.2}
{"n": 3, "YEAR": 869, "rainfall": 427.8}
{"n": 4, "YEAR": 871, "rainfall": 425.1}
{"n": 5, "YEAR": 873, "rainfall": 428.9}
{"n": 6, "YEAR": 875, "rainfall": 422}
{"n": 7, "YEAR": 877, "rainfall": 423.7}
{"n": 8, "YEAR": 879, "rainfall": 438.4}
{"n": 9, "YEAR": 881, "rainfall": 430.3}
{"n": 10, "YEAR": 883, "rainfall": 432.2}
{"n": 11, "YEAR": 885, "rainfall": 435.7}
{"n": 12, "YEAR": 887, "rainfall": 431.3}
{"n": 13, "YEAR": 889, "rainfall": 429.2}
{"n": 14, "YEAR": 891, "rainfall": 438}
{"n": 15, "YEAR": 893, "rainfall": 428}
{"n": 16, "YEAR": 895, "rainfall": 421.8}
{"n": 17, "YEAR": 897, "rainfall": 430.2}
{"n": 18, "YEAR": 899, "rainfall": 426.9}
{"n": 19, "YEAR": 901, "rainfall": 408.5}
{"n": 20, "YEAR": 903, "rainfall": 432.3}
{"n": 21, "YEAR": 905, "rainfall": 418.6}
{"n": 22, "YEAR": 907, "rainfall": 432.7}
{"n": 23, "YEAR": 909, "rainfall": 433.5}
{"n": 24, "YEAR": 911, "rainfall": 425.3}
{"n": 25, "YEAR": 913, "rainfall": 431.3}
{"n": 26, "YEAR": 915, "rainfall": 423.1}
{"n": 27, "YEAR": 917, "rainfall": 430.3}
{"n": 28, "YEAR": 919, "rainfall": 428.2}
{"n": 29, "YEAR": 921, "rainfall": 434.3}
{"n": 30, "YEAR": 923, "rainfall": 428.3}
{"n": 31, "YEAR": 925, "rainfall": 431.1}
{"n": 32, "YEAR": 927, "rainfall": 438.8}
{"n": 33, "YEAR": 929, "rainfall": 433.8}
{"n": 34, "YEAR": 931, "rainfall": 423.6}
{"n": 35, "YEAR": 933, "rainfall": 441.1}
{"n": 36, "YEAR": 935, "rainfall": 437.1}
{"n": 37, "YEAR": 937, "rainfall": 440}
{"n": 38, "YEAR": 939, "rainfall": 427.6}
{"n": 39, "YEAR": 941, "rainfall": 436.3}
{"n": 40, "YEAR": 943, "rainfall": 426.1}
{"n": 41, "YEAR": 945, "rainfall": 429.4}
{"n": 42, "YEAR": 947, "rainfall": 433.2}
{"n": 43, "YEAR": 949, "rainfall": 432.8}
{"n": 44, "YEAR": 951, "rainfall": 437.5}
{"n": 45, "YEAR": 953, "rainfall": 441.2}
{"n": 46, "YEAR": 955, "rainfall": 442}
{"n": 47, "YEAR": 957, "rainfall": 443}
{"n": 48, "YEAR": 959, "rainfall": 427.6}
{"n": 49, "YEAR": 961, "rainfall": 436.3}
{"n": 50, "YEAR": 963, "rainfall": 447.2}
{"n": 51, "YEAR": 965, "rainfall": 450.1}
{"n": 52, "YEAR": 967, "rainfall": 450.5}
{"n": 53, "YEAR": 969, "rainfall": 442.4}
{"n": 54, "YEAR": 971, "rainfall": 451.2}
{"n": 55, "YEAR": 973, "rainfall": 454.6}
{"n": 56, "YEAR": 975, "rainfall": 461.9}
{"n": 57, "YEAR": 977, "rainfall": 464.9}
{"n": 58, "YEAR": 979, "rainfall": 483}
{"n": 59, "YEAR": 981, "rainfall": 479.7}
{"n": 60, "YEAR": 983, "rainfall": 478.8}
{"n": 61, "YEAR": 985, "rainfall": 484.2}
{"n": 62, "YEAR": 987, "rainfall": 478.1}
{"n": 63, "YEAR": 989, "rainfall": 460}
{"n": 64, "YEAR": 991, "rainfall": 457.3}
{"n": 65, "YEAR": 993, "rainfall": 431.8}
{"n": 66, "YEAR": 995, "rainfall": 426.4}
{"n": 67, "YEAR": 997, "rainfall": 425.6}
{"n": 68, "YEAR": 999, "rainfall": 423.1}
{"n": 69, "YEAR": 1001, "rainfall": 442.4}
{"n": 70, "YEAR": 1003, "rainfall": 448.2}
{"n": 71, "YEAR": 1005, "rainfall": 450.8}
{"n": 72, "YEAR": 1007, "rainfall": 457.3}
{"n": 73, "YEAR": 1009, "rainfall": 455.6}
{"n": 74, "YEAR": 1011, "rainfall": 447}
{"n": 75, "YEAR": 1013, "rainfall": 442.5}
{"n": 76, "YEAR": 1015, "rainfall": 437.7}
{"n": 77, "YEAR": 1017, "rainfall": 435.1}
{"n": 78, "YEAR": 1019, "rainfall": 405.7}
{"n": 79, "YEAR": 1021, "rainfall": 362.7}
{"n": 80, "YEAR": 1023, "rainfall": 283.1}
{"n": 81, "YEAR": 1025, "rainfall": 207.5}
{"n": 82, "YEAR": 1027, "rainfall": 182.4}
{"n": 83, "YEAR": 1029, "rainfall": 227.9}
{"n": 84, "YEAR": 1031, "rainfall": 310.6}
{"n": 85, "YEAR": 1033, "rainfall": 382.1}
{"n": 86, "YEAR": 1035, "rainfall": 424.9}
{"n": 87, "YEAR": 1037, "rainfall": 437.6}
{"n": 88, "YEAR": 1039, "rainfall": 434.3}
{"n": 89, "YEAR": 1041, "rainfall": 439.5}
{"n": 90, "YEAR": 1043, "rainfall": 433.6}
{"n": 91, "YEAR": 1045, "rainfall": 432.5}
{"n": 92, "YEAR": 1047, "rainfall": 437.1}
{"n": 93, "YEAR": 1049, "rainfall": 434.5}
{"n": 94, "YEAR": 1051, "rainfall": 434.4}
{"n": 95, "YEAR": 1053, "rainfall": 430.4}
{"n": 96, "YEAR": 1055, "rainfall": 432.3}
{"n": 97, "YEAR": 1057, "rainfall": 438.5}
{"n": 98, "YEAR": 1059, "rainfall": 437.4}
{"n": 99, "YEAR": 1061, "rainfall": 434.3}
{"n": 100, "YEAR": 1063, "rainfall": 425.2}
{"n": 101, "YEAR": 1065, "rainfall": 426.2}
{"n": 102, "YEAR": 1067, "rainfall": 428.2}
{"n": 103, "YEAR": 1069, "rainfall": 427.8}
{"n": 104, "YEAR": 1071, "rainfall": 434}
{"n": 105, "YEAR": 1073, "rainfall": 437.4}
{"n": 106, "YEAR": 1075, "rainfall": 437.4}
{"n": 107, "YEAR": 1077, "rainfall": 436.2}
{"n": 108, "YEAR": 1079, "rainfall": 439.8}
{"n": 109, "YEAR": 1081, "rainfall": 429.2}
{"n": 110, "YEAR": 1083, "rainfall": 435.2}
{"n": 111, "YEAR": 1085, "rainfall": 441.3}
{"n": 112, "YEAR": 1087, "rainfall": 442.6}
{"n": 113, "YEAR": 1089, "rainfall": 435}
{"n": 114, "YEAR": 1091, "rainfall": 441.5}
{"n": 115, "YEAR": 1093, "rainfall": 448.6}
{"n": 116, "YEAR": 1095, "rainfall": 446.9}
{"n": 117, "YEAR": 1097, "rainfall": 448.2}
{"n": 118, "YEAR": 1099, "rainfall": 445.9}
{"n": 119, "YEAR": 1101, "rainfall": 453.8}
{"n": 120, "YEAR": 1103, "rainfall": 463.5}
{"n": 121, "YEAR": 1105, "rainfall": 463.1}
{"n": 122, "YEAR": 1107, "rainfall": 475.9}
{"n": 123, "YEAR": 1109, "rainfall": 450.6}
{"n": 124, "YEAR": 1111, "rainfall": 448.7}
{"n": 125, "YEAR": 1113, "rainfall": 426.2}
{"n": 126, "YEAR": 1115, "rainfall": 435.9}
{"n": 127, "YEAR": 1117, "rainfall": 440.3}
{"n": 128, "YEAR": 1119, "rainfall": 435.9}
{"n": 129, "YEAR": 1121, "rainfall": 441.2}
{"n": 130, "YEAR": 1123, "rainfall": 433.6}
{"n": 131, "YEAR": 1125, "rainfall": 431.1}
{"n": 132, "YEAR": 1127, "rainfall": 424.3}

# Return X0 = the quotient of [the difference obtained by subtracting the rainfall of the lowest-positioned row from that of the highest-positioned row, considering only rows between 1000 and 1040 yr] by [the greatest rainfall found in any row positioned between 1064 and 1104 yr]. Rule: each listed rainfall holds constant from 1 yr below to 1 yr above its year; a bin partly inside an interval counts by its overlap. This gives -0.017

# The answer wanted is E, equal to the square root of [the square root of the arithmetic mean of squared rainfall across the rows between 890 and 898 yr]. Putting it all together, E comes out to 20.7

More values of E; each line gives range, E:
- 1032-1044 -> 20.6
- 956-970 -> 21.0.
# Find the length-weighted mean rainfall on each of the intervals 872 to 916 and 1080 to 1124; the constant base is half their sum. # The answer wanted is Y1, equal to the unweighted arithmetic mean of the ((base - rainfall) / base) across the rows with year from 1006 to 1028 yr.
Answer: 0.14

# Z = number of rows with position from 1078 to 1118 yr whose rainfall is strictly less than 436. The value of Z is 5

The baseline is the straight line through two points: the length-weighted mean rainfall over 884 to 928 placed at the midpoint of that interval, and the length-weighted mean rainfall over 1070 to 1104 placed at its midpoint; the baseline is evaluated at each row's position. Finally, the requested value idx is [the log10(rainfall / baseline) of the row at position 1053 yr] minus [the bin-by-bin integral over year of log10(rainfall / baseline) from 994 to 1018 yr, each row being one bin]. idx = -0.12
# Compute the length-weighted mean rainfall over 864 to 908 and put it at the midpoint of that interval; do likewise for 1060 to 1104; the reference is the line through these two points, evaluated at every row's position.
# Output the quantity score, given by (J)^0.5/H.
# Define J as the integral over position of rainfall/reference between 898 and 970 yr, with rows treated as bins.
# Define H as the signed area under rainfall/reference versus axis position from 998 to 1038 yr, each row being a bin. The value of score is 0.24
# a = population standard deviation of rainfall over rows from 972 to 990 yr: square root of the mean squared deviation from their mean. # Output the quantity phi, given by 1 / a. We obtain 0.09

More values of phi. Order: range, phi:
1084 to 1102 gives 0.20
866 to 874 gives 0.30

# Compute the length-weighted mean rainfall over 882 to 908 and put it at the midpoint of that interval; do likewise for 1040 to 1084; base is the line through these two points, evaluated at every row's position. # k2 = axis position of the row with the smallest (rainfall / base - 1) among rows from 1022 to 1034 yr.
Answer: 1027 yr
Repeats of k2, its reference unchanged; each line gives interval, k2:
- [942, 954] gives 943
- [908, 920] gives 915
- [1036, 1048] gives 1045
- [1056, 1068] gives 1063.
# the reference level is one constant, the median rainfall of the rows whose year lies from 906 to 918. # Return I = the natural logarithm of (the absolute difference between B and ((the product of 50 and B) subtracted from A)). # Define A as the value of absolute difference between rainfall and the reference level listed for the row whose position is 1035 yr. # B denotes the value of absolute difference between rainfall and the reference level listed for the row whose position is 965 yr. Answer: 6.9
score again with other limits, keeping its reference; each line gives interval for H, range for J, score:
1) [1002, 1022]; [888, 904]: 0.20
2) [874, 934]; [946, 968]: 0.08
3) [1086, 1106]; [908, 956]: 0.34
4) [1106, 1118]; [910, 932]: 0.39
